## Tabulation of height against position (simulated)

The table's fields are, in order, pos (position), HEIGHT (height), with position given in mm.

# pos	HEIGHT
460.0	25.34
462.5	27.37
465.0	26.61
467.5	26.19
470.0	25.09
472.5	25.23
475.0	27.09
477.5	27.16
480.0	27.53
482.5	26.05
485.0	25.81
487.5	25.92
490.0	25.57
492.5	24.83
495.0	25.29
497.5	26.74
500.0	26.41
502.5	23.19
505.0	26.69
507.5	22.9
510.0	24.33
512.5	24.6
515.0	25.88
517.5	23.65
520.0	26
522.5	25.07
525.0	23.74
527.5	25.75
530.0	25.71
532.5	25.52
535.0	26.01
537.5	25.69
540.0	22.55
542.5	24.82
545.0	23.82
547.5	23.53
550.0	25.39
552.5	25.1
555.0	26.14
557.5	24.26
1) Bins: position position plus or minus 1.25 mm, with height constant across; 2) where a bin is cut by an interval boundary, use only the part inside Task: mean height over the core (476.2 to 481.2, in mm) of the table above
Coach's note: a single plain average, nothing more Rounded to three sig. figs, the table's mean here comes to 27.3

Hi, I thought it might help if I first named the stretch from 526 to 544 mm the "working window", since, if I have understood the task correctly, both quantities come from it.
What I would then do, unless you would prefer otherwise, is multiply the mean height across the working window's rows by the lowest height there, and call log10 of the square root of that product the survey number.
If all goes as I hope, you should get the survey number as 1.377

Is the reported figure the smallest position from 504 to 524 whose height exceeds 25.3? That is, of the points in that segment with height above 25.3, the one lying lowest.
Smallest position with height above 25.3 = 505.0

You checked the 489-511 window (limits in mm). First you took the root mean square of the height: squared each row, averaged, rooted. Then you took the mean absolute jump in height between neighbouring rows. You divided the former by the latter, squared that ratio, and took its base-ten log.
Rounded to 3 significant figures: 2.26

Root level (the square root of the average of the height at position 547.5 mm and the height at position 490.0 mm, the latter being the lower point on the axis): 4.95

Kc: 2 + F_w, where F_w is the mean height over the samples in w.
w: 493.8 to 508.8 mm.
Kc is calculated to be 27.2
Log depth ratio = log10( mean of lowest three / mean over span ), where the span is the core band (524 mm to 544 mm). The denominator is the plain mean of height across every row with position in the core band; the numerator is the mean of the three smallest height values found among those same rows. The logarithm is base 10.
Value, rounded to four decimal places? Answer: -0.0227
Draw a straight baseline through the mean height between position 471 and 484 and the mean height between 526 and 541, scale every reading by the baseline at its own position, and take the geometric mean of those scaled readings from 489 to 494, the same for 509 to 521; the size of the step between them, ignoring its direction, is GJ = 0.01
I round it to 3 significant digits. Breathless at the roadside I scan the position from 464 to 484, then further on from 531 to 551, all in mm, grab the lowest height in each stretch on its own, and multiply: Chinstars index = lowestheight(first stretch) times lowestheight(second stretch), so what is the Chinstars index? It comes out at 566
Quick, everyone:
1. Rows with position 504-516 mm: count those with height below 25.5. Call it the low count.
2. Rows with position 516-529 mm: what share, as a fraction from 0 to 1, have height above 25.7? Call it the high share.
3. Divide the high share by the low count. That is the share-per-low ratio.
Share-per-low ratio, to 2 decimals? 0.13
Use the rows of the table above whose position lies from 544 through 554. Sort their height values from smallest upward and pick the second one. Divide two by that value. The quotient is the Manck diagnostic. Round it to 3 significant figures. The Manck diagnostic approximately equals 0.0840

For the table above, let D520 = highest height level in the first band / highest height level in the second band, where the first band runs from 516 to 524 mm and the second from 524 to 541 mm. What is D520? 1.00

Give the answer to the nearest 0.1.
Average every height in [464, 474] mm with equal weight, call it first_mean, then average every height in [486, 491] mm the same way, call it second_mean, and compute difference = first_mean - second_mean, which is 0.0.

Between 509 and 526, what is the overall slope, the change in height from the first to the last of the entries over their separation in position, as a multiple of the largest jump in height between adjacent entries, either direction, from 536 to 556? -0.013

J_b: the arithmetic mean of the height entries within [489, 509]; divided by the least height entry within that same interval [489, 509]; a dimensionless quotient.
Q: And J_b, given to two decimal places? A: 1.10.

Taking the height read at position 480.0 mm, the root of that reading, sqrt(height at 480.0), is 5.25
